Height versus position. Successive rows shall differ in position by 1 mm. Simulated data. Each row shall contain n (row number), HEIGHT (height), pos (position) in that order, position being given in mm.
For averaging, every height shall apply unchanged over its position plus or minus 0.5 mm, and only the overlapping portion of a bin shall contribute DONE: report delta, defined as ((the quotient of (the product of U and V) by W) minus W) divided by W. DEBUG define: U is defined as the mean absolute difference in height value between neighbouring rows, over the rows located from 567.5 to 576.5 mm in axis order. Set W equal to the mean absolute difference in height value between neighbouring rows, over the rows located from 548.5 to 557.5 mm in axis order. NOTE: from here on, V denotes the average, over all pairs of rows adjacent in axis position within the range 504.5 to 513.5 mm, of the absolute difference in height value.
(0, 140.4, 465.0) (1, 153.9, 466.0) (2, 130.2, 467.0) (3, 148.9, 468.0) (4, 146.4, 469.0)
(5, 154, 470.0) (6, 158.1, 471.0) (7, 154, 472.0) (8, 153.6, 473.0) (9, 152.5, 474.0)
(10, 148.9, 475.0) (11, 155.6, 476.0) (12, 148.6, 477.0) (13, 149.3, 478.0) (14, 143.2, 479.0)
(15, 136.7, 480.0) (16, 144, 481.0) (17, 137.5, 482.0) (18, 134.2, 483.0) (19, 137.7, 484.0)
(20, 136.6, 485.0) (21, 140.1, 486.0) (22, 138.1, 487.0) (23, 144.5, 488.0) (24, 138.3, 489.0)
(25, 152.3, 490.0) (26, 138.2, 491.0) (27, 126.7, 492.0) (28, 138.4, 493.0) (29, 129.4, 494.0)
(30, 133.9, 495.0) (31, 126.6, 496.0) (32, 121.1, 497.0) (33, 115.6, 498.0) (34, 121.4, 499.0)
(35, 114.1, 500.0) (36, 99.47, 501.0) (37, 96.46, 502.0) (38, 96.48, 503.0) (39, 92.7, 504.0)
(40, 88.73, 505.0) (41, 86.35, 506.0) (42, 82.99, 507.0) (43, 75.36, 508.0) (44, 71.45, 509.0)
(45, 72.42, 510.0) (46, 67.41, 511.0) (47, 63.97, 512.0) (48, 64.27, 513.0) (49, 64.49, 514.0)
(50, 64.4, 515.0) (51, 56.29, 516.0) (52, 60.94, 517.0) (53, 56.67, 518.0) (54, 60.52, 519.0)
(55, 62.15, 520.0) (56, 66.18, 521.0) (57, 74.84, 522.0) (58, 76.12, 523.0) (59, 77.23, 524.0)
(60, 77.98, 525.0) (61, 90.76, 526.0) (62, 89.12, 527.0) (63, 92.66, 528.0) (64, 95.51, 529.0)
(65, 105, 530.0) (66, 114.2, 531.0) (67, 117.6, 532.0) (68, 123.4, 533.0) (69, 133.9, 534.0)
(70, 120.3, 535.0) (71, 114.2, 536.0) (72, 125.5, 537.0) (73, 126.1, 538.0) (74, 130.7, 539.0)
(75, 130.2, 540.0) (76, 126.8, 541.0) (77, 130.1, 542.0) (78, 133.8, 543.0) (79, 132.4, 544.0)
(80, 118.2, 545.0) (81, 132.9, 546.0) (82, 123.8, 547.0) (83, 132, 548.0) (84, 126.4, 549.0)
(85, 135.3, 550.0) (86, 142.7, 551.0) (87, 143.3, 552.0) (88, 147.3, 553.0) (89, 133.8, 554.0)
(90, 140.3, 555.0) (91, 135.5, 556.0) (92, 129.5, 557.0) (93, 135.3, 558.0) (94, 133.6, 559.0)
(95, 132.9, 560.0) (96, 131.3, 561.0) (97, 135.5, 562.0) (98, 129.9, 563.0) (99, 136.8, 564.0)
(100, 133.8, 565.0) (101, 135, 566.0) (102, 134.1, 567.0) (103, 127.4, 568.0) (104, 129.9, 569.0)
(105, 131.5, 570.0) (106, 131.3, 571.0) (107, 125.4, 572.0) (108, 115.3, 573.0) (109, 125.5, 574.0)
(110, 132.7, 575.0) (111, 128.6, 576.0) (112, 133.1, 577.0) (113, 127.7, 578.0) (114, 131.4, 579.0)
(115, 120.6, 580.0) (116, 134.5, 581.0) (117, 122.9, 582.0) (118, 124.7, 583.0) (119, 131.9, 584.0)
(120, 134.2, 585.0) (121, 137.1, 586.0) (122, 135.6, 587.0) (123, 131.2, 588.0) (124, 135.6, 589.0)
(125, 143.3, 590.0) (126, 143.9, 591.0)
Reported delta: -0.6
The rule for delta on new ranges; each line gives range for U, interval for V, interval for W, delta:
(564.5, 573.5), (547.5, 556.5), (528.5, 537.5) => -0.7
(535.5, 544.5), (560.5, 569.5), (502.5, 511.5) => -0.1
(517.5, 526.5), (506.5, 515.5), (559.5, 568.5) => -0.2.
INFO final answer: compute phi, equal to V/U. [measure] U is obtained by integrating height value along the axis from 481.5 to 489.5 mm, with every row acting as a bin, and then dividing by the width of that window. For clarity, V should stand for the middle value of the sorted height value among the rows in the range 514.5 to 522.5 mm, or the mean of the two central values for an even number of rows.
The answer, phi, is 0.44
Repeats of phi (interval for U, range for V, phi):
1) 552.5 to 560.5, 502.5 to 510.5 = 0.62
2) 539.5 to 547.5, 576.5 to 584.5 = 1.01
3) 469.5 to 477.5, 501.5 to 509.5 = 0.57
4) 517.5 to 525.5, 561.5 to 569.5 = 1.94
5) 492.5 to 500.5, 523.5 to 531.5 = 0.73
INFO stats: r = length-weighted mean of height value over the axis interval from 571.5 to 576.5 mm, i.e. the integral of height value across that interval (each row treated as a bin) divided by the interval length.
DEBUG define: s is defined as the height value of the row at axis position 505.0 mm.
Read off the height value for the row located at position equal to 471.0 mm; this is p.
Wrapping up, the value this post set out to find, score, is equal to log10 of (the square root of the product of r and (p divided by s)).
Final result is 1.17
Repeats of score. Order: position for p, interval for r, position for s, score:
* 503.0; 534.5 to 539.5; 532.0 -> 1.00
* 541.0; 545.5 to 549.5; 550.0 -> 1.04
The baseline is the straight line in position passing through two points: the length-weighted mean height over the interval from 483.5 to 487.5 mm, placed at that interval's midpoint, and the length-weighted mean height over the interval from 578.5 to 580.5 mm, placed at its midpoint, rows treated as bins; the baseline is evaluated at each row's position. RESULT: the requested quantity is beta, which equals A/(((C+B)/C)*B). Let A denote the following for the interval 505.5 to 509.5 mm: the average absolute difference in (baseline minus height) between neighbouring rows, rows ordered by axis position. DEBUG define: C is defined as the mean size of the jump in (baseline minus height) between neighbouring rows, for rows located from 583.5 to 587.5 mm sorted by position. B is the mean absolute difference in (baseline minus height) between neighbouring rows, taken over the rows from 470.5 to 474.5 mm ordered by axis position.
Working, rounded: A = 4.8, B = 1.7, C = 2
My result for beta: 1.6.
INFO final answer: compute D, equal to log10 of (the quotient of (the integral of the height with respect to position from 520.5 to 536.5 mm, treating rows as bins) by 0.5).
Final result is 3.50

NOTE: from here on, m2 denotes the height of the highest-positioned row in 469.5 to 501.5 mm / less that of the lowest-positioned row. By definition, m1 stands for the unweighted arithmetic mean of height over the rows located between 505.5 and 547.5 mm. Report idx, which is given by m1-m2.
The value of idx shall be 150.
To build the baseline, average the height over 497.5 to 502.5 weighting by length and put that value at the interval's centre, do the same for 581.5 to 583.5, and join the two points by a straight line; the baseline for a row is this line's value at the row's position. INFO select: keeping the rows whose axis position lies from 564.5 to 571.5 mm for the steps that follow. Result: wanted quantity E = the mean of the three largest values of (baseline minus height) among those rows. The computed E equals -8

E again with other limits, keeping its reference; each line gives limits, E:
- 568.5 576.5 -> 0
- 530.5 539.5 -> 0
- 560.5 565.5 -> -11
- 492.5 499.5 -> -10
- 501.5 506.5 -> 21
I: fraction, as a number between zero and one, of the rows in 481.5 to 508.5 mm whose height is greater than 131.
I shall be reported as 0.4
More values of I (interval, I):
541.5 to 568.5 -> 0.7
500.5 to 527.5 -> 0.0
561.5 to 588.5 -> 0.6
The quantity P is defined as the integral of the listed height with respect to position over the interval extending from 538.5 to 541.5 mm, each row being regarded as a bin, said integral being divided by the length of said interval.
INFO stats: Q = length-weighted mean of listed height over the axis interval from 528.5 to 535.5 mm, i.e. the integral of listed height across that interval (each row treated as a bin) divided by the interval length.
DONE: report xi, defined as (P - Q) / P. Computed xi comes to 0.10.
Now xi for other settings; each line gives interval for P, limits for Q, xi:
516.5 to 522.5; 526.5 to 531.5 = -0.56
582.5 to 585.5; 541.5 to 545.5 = 0.01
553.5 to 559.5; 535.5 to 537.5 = 0.11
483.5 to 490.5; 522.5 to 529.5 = 0.39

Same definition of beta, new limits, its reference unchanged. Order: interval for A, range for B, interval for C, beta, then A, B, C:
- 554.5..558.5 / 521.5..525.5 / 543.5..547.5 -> 4.3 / 5.5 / 1.2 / 13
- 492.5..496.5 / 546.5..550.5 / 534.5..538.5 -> 0.4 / 6.9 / 7.6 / 6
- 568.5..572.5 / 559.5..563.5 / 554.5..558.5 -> 0.4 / 2.5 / 3.8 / 5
